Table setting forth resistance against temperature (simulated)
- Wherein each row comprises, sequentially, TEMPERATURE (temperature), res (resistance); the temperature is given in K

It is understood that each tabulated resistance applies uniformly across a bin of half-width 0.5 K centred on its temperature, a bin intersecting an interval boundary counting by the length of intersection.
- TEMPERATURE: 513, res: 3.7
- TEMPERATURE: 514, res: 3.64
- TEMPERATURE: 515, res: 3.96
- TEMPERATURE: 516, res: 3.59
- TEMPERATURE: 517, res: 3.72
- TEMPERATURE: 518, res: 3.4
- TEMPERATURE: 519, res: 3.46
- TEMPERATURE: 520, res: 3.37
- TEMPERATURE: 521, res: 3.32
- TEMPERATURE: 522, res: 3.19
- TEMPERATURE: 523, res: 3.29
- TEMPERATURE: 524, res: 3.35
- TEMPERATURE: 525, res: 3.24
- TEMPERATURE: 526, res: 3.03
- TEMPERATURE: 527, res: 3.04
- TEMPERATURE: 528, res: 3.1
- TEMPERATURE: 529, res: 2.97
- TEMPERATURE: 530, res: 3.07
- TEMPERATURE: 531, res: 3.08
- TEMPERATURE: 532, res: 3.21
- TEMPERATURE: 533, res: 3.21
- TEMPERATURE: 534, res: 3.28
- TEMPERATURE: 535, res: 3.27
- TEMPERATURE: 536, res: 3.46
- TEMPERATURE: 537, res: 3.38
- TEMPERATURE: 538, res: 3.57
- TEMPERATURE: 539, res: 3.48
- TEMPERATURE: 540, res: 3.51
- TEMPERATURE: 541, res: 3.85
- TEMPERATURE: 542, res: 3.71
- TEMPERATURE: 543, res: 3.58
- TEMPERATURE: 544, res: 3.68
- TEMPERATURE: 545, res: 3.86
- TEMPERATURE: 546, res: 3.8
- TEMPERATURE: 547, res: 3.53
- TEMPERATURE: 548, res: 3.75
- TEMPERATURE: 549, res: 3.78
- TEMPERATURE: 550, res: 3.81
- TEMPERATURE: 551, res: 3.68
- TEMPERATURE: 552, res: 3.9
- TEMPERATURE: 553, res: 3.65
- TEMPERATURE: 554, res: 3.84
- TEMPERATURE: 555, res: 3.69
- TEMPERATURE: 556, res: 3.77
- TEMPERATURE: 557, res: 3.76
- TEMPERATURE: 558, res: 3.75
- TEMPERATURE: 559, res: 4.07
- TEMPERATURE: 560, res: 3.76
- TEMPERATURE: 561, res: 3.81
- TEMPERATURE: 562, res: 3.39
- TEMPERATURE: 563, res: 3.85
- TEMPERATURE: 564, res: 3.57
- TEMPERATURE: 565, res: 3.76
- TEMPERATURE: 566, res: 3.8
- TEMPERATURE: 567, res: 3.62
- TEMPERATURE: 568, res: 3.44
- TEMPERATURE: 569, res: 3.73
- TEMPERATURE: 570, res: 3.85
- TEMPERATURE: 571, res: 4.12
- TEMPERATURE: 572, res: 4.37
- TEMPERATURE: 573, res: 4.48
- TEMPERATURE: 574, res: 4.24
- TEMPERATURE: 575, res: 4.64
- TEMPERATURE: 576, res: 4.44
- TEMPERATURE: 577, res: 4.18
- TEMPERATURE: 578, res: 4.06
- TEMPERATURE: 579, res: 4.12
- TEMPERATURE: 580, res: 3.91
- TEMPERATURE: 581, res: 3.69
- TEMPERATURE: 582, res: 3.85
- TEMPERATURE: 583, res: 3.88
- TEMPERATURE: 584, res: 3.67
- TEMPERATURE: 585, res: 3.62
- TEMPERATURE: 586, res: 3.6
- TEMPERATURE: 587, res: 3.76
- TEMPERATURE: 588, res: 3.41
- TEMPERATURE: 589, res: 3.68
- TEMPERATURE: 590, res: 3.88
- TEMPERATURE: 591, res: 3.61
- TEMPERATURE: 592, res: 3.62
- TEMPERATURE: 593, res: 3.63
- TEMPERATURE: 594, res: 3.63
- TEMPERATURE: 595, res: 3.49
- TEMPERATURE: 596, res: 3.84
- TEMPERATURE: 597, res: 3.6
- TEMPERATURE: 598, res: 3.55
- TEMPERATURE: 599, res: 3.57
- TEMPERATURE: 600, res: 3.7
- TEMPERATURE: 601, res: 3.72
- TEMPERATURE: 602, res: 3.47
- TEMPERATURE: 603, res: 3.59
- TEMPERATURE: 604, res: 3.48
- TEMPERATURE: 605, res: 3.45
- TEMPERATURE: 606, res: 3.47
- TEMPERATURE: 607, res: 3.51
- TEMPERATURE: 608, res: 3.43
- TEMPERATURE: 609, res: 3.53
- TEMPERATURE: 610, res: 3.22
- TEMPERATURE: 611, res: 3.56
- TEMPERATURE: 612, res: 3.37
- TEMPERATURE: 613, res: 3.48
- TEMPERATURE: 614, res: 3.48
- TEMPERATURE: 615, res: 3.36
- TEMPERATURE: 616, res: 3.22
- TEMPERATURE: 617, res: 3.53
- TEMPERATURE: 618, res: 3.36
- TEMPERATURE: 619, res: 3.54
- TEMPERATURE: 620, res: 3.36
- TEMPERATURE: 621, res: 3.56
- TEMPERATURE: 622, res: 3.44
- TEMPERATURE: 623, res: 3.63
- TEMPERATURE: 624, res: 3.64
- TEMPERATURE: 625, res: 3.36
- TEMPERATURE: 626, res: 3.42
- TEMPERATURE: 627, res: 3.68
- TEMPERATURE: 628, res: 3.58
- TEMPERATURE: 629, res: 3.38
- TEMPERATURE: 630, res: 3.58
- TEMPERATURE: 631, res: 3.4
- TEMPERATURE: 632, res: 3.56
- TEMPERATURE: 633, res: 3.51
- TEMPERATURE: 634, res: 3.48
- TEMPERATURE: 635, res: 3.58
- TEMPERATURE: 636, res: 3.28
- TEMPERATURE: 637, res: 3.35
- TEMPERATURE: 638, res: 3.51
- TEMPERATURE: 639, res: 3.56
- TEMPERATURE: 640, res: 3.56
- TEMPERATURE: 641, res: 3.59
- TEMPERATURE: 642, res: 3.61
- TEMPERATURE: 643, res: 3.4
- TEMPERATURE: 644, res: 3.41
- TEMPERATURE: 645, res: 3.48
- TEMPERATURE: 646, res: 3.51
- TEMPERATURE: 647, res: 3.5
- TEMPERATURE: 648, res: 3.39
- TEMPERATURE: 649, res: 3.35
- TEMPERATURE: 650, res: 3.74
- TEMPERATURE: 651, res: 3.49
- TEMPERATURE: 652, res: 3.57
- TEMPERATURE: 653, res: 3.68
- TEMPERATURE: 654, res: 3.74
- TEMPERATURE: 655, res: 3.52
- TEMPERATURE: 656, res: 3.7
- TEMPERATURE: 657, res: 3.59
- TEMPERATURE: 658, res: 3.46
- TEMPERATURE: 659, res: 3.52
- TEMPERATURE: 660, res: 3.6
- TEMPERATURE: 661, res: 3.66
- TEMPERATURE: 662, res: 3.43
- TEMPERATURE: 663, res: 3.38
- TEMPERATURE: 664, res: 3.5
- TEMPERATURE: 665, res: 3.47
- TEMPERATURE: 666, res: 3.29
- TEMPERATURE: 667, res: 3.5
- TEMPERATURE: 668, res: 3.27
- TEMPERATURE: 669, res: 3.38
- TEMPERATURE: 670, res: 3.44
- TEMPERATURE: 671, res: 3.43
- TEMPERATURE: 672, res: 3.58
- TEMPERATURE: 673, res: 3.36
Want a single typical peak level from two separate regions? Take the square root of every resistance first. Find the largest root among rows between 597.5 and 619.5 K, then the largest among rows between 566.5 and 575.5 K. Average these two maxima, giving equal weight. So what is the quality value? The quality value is 2.04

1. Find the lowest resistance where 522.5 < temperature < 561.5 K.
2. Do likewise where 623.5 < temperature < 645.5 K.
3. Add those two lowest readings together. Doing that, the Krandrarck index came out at 6.25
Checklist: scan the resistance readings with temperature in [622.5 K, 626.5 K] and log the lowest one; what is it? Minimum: 3.36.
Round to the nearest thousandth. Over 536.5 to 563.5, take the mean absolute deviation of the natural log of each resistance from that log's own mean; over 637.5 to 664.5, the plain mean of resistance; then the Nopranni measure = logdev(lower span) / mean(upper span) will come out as 0.010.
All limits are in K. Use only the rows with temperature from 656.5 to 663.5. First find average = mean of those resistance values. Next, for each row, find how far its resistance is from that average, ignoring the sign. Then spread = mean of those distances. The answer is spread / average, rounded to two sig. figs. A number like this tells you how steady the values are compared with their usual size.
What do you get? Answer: 0.024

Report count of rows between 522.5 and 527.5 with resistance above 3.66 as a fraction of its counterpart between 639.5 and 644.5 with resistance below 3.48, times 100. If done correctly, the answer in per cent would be 0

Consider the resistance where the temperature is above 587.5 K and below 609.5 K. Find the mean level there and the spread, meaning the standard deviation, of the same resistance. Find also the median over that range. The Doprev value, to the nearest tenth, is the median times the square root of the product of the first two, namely 2.4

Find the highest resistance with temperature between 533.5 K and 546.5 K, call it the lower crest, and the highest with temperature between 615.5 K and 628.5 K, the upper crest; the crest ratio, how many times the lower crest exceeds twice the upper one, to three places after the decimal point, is 0.524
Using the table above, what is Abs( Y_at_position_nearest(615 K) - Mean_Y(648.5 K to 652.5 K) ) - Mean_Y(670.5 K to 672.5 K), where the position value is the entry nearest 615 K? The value -3.33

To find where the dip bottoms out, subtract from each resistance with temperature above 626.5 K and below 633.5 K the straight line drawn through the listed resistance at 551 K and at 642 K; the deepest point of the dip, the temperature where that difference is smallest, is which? 629 K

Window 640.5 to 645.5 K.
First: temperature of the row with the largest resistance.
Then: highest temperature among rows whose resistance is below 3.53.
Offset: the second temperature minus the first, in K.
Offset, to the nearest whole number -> 3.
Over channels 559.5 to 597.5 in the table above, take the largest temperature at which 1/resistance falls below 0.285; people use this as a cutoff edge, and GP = 597 K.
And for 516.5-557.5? 557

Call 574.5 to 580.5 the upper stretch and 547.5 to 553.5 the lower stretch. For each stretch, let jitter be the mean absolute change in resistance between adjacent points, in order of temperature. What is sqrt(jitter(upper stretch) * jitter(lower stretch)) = 0.15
